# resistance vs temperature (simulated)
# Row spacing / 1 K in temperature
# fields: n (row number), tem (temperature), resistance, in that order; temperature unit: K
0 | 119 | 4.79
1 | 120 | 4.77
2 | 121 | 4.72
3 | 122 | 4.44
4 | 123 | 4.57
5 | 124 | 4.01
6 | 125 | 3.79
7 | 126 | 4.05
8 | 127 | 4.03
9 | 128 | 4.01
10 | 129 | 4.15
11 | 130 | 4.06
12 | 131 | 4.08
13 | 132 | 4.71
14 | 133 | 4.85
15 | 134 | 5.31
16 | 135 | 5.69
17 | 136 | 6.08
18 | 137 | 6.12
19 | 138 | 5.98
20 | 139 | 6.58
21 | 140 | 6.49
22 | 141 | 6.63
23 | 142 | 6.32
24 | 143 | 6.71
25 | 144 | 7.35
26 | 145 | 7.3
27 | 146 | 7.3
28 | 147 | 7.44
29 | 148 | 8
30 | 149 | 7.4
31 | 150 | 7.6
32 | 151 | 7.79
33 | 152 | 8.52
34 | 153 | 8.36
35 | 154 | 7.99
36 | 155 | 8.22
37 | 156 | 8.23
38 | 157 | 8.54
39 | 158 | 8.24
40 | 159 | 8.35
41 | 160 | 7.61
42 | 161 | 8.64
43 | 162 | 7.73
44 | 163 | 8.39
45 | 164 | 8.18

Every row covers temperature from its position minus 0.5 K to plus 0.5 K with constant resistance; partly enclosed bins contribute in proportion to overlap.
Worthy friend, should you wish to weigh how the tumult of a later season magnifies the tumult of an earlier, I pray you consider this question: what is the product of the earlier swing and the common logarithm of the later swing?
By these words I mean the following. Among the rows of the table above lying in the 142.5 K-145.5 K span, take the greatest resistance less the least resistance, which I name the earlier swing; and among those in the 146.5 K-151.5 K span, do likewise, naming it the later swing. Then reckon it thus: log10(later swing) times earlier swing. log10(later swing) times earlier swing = -0.14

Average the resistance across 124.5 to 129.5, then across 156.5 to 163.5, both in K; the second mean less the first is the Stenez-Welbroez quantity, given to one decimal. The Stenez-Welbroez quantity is 4.2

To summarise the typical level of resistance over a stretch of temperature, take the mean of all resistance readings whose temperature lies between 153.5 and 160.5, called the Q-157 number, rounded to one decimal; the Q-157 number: 8.2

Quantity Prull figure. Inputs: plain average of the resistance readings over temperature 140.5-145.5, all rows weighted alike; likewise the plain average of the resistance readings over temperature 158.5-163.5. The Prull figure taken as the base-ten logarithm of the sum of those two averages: 1.18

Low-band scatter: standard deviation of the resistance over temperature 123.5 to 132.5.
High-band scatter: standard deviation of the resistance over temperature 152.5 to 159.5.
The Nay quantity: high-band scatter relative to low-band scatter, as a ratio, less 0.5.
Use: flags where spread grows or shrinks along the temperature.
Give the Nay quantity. 0.2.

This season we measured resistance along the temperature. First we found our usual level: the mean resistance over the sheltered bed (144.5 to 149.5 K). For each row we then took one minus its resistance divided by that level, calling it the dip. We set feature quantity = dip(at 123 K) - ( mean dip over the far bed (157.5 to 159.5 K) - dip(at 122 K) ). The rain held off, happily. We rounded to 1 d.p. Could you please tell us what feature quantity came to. 0.9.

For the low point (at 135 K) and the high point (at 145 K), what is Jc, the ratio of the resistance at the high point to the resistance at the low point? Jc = 1.28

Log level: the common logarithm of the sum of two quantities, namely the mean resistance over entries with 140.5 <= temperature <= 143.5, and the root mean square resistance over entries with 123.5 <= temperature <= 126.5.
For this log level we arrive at 1.02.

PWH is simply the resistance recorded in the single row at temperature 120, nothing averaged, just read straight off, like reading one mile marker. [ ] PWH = 4.77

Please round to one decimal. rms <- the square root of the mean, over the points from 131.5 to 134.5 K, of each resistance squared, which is 5.0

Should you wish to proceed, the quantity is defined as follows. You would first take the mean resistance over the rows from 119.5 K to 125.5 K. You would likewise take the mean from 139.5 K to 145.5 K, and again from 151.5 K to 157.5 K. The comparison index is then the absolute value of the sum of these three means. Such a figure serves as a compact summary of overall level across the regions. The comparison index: 19.5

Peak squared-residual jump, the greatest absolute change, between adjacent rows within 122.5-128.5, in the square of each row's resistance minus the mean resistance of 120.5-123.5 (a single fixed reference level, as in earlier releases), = 0.3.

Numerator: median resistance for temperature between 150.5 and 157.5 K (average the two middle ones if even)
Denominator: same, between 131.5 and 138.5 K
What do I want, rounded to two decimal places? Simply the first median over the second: 1.45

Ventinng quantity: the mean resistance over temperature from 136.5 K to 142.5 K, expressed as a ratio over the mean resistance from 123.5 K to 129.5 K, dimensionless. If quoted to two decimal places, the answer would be 1.59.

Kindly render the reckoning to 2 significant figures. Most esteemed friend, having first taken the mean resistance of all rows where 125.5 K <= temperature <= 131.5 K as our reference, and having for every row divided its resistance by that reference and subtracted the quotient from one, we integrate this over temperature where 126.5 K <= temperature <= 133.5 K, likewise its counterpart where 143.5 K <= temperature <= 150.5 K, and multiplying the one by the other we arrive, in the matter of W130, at 2.1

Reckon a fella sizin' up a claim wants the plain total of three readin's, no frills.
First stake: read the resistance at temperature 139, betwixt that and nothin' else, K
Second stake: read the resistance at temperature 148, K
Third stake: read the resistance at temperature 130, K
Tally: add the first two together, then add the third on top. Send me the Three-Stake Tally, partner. 19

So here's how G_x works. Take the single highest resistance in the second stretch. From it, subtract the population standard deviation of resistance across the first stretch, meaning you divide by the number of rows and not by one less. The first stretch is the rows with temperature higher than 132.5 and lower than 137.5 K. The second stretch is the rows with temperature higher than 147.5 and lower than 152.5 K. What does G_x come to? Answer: 8.0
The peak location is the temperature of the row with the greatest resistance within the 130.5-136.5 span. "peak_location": 136 K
